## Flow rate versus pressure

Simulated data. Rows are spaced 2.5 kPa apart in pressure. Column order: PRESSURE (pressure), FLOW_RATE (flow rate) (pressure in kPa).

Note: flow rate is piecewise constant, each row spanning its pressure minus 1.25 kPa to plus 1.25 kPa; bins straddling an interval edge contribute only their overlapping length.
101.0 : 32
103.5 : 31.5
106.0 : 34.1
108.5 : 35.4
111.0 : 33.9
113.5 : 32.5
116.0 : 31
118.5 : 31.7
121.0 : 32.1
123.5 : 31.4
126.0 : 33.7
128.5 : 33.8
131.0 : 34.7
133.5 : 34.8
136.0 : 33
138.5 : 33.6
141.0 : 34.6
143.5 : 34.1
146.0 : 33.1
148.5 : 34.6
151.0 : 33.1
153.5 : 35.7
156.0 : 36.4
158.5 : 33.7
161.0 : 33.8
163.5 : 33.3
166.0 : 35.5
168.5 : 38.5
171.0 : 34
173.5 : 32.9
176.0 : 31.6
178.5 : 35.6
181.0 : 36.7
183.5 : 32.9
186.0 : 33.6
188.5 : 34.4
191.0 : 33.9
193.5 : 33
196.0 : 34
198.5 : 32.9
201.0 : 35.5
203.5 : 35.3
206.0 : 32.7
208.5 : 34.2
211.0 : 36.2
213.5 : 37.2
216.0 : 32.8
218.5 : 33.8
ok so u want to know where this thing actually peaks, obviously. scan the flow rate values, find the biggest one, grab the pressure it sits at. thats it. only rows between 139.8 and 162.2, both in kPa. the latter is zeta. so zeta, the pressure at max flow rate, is 156.0 kPa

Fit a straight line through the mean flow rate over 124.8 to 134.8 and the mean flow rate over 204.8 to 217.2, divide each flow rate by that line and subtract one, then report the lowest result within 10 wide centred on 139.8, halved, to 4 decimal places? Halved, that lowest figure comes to -0.0186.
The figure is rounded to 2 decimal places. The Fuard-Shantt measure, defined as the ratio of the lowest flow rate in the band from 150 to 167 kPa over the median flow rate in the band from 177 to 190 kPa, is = 0.96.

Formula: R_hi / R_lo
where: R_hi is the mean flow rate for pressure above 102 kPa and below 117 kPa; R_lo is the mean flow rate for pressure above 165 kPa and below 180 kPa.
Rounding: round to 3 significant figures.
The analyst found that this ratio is 0.953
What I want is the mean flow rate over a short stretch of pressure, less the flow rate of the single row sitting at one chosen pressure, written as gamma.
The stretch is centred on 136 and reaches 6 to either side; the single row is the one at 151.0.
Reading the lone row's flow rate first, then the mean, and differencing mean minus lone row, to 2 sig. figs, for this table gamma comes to 1.0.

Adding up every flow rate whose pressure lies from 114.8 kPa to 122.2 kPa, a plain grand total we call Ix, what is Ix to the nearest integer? 95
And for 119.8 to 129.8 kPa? 131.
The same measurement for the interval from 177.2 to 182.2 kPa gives 72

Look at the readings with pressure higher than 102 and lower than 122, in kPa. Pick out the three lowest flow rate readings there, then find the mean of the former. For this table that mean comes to 31.4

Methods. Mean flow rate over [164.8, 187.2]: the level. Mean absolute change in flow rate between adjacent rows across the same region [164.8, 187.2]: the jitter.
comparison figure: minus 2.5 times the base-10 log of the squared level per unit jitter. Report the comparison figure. -6.73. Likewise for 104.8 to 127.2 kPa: -7.36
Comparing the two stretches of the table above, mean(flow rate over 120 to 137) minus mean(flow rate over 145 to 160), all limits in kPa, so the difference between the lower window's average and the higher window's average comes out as -1.1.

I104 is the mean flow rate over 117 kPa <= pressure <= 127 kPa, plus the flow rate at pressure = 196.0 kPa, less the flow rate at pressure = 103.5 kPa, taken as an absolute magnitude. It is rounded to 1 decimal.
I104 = 34.7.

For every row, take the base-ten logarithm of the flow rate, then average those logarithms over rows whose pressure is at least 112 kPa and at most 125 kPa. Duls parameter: 1.50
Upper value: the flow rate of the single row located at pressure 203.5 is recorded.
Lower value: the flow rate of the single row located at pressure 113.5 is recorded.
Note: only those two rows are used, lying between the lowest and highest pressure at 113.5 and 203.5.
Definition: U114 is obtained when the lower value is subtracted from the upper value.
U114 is 2.8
